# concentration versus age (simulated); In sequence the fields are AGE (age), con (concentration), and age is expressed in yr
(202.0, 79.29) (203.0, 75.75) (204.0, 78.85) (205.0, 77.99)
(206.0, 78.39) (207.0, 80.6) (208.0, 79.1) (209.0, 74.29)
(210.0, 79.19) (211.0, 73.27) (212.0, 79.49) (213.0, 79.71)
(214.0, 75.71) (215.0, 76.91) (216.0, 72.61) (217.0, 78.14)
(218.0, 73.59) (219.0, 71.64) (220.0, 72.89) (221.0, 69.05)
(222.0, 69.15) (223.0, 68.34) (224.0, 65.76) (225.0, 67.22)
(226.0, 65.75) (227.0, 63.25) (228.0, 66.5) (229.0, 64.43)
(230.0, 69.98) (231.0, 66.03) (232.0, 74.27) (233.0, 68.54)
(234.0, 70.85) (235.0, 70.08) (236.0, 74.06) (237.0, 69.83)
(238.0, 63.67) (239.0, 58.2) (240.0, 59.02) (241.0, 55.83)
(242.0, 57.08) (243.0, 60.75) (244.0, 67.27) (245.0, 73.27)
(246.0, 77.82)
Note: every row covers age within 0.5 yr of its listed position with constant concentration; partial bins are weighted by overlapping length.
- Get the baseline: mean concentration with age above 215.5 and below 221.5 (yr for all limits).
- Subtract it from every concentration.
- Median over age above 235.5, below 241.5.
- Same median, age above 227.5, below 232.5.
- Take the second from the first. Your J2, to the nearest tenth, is -5.2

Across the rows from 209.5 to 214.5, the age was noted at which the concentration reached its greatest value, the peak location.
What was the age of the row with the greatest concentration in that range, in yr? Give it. 213.0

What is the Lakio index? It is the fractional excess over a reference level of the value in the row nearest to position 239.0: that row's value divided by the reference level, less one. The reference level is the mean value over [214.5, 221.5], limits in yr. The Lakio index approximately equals -0.21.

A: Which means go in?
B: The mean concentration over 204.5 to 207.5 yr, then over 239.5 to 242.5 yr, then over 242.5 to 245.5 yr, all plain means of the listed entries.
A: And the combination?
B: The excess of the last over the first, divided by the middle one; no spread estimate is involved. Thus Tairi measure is -0.21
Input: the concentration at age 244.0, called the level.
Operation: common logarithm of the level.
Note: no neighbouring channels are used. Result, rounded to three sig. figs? 1.83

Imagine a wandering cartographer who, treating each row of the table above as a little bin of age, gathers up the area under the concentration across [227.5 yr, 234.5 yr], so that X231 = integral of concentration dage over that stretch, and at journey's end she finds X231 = 481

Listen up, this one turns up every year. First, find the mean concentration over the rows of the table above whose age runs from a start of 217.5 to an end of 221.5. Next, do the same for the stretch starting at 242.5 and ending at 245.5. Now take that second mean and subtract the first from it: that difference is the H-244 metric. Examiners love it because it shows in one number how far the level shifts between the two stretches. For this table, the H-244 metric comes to -5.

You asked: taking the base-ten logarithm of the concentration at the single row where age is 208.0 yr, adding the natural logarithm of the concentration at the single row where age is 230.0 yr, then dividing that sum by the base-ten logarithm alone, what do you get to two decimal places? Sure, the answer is 3.24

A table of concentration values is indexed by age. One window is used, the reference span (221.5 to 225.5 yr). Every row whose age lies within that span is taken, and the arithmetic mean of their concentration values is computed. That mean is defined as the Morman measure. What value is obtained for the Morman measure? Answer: 68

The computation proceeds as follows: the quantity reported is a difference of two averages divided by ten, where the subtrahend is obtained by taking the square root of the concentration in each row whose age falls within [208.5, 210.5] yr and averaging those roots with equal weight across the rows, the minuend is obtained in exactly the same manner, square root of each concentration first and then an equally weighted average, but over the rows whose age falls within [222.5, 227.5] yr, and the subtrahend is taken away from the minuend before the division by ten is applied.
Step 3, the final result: -0.06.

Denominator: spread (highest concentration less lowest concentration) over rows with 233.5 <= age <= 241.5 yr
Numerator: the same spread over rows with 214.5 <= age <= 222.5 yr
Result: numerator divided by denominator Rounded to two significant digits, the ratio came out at 0.50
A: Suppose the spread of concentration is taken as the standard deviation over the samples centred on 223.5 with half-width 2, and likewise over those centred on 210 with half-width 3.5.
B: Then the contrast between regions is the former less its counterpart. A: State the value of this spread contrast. -1.4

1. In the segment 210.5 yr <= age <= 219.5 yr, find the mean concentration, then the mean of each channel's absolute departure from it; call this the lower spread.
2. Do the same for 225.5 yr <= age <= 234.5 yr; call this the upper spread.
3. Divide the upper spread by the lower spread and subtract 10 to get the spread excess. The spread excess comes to -8.9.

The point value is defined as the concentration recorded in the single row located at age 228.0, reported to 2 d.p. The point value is 66.50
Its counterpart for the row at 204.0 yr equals 78.85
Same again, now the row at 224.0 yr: 65.76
